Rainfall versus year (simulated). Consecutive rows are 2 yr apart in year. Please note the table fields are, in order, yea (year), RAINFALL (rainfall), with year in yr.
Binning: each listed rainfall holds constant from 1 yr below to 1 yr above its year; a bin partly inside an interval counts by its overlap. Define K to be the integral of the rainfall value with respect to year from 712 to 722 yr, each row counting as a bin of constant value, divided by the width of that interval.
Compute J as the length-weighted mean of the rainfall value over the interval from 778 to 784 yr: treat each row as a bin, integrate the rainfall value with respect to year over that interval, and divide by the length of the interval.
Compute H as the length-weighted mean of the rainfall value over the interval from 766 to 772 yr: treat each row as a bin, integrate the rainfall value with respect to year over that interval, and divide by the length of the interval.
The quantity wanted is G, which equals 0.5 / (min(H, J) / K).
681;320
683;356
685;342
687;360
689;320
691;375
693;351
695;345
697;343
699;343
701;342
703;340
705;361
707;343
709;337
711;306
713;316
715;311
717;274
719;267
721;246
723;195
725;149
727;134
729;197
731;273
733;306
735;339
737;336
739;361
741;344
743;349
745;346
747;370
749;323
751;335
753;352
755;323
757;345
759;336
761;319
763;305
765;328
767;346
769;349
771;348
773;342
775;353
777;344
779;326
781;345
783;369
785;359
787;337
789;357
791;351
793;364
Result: 0.41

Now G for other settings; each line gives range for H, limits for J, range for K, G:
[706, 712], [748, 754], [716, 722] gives 0.40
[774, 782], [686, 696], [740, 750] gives 0.51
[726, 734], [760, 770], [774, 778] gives 0.77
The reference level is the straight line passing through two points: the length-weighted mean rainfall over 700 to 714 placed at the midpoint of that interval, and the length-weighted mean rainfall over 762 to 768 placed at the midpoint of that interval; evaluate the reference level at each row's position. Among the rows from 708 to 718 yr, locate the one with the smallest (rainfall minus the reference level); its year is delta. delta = 717 yr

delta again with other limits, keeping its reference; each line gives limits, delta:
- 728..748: 729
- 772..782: 779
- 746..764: 763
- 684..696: 689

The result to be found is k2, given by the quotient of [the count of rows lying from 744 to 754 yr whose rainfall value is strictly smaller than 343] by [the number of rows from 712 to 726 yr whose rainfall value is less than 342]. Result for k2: 0.3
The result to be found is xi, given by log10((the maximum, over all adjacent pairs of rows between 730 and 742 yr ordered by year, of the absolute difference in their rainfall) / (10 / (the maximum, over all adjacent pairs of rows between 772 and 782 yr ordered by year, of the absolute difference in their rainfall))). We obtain 1.80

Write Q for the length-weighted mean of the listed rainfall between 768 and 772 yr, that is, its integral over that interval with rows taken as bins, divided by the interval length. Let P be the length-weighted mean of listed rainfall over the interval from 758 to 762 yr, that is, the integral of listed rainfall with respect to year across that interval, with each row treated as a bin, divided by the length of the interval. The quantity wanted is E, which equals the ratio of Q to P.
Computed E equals 1.06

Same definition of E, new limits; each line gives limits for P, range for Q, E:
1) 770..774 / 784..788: 1.01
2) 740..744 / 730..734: 0.84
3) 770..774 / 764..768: 0.98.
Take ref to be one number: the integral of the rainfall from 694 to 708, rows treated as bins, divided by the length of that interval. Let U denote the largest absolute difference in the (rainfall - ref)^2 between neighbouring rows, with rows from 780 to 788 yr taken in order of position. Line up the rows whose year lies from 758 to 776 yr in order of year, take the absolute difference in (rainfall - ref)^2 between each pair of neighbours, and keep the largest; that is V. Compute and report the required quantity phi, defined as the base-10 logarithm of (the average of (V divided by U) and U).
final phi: 2.5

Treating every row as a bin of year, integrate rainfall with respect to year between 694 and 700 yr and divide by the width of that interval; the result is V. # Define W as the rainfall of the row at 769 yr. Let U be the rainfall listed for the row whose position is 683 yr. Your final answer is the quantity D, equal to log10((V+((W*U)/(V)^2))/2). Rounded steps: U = 356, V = 344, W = 349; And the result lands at 2.236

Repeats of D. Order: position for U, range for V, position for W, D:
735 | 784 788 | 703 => 2.242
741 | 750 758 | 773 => 2.230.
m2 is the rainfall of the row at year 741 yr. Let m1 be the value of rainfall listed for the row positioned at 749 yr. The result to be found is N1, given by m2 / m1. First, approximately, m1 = 323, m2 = 344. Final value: 1.07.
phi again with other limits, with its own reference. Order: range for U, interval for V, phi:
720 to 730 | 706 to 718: 4.1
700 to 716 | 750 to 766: 2.9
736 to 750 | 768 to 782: 2.5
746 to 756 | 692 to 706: 2.4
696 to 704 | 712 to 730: 2.8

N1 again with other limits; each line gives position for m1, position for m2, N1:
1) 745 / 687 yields 1.04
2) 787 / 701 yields 1.01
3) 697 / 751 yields 0.98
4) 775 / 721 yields 0.70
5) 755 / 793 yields 1.13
